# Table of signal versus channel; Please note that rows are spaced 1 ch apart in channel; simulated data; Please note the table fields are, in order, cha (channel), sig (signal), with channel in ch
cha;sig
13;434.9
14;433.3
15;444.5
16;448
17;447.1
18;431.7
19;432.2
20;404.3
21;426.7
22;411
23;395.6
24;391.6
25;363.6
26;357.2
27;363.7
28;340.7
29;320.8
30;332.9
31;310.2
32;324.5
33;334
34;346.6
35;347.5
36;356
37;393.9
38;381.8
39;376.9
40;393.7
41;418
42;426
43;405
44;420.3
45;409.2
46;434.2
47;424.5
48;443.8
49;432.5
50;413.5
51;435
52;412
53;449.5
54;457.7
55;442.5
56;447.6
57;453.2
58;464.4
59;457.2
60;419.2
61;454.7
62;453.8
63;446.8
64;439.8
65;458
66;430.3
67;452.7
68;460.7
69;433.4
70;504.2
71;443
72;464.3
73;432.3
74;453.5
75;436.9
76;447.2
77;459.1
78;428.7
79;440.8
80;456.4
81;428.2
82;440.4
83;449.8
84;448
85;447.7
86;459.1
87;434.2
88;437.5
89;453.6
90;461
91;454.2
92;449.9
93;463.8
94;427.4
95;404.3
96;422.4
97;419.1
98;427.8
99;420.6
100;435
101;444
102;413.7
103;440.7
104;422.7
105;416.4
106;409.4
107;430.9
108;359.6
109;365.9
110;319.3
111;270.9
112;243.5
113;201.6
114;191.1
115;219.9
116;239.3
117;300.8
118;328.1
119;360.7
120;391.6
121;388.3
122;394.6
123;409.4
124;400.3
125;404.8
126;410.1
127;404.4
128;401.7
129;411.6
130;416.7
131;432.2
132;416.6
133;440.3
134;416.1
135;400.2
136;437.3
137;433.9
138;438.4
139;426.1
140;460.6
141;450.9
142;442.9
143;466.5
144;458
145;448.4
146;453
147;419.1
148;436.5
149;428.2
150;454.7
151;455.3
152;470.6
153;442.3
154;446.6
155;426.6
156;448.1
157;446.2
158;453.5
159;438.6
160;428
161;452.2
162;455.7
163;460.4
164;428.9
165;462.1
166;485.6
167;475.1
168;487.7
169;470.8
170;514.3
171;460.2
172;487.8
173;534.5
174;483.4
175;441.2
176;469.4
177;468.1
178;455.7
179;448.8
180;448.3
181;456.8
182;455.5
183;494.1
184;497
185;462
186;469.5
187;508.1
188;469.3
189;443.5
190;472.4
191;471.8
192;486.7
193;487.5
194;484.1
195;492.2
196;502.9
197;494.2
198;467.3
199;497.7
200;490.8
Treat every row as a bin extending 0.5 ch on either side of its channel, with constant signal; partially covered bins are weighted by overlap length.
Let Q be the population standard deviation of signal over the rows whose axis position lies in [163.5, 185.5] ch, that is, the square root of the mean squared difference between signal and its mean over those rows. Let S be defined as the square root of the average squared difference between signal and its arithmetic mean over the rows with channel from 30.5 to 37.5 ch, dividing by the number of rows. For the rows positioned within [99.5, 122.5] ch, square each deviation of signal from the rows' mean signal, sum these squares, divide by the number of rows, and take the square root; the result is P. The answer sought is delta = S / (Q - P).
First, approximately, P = 81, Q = 24.0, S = 25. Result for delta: 0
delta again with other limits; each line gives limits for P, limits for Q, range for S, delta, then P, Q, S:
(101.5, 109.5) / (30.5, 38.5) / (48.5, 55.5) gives -12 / 27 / 26.2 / 16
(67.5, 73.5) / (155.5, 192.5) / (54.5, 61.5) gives -8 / 25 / 23.0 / 14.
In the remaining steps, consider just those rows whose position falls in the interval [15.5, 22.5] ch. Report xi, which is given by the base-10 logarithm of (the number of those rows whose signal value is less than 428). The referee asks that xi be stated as 0.48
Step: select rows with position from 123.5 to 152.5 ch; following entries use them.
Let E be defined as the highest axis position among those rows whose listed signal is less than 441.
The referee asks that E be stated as 149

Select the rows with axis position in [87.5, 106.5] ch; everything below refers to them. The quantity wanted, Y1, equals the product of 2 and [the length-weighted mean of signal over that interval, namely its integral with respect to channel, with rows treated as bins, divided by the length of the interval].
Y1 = 866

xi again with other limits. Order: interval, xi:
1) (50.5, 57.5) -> 0.00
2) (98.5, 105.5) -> 0.60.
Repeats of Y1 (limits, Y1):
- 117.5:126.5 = 775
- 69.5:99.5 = 888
